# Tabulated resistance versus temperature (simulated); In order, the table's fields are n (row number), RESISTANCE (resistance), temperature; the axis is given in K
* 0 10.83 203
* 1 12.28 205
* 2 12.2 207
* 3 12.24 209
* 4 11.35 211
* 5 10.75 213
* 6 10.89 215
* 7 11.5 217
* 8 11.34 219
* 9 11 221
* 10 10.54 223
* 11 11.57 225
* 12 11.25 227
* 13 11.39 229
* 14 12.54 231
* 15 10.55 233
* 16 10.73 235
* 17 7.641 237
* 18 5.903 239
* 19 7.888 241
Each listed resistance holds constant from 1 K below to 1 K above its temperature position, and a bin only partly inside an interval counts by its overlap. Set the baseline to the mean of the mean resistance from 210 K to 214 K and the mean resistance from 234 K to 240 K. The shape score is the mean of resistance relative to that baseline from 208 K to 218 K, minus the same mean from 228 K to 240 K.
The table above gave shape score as 1.6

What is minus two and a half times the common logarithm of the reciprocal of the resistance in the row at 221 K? 2.60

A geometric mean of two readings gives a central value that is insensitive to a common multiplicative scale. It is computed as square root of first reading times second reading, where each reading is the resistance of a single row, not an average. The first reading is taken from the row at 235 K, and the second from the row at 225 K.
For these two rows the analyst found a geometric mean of 11.1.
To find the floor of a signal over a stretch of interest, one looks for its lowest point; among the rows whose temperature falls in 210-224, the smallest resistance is 10.54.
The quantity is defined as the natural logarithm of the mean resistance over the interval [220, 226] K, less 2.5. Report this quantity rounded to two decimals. -0.10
